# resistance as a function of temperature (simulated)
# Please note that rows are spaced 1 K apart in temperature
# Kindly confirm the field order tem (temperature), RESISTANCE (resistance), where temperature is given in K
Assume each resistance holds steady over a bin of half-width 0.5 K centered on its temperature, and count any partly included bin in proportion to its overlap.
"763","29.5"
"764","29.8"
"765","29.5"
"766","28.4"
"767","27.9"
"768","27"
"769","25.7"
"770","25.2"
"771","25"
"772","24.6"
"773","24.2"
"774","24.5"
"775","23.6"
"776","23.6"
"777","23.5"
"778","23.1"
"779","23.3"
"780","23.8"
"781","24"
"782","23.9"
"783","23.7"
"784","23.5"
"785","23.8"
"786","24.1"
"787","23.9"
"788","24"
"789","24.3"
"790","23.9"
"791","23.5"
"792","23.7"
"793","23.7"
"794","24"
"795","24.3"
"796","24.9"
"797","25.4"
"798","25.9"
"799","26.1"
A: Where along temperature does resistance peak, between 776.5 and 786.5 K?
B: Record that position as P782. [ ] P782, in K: 786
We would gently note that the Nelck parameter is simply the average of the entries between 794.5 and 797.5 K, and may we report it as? 24.9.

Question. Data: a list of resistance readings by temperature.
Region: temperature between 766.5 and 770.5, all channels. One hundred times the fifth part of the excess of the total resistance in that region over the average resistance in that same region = 1587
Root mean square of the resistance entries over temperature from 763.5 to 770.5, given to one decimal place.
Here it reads 27.7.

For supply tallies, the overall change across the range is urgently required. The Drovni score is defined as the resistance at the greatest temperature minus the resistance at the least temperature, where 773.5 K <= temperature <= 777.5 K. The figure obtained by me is -1.0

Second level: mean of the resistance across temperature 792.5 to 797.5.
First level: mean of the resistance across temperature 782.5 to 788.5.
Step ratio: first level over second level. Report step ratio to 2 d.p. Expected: 0.97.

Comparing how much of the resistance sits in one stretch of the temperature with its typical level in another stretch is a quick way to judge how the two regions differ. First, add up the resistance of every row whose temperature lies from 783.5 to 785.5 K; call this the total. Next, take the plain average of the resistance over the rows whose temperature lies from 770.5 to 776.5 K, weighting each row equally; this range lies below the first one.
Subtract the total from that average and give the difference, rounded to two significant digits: -23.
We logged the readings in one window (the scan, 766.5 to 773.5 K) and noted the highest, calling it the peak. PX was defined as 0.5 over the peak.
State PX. 0.0179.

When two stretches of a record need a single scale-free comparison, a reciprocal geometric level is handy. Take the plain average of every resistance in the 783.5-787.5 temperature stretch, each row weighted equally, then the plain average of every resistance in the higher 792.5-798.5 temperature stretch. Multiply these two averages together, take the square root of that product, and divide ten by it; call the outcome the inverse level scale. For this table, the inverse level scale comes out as 0.412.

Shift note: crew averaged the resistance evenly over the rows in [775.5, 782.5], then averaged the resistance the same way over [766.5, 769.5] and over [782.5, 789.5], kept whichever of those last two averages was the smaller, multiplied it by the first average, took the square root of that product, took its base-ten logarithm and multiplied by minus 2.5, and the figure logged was -3.44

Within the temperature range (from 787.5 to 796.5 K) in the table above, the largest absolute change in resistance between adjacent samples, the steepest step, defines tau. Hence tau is 0.60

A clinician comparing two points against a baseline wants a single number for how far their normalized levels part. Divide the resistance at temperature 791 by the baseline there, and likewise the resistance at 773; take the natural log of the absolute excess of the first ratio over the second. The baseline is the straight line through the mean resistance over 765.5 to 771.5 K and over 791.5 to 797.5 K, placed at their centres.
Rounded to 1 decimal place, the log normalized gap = -3.5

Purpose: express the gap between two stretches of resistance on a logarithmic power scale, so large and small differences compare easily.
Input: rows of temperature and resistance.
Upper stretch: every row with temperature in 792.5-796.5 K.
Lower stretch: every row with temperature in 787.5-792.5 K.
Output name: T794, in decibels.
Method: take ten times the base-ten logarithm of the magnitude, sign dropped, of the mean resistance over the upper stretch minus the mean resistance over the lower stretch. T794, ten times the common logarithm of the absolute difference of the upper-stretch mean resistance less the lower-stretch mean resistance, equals -5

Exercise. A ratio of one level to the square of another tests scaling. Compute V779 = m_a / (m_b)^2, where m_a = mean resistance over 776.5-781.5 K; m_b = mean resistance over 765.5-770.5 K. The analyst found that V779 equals 0.033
